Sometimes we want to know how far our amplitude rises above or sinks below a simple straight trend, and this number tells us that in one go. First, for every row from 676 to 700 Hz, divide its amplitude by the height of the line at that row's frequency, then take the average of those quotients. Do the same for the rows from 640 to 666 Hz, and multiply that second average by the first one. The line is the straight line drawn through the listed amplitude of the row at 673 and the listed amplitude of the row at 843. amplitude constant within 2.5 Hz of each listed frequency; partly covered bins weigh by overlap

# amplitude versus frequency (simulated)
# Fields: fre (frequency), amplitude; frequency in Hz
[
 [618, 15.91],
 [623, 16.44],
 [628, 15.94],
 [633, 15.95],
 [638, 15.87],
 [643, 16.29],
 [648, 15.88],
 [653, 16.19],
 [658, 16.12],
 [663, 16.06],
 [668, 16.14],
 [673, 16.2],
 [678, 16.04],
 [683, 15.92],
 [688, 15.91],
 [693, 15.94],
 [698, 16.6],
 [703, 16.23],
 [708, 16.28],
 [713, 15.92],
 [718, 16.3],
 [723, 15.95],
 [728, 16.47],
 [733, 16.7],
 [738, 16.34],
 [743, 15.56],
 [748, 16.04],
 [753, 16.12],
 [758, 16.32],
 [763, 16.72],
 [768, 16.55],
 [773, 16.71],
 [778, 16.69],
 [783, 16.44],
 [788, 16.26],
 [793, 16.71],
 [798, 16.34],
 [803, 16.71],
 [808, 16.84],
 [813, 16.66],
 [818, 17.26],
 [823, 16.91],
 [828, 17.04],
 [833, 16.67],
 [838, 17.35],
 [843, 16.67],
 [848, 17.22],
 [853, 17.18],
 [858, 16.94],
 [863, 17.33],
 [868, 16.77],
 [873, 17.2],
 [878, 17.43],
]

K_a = 0.99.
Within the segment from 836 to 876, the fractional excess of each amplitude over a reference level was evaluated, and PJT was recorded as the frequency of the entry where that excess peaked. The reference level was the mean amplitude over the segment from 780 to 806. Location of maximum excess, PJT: 838 Hz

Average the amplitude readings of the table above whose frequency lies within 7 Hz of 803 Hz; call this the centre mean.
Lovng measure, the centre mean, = 16.6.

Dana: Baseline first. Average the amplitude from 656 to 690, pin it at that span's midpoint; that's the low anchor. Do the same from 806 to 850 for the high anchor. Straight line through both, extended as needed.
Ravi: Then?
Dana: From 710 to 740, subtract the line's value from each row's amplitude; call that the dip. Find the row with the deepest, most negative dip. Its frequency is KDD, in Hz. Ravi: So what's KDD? 723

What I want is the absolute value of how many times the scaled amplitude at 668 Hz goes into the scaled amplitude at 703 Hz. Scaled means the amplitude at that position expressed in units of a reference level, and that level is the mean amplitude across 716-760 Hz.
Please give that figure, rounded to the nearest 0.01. 1.01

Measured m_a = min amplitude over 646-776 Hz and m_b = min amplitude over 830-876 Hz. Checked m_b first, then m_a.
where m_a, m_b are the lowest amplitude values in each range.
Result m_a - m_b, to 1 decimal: -1.1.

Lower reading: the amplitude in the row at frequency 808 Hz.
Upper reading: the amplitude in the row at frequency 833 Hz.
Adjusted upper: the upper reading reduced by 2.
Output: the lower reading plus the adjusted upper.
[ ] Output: 31.5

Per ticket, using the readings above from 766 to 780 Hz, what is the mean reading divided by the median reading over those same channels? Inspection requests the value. 0.998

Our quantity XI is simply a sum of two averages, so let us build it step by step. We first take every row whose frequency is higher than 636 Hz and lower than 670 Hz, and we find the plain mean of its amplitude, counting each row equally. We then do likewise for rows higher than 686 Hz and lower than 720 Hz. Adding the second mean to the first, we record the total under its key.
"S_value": 32.25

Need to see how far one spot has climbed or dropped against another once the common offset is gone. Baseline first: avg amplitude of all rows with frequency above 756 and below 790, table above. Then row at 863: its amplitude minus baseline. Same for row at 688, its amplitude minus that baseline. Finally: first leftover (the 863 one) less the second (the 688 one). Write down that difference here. 1.4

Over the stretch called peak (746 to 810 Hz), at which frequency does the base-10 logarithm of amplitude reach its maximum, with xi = 808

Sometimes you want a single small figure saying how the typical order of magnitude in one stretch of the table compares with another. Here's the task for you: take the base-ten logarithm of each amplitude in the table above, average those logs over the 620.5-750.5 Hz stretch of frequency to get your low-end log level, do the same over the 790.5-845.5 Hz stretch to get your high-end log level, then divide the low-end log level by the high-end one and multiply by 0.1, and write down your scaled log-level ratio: 0.0985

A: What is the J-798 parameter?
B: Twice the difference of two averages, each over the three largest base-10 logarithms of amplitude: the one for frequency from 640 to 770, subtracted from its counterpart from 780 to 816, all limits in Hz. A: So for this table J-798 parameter 0.004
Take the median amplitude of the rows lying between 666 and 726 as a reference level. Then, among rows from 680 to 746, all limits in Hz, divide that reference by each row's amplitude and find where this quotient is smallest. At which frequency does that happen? 733 Hz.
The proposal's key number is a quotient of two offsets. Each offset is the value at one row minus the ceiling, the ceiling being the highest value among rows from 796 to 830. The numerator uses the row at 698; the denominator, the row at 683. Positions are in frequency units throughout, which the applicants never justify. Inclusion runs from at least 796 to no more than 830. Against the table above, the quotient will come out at 0.49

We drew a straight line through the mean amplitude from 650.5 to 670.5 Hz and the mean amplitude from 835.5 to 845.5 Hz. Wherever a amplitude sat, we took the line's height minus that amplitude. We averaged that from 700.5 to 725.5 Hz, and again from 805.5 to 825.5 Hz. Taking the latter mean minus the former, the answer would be -0.28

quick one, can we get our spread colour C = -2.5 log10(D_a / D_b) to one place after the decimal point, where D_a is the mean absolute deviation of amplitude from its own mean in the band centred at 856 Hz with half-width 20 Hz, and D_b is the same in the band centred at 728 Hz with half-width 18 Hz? 0.4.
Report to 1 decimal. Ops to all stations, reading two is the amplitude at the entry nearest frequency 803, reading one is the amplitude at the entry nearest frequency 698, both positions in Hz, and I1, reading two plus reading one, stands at 33.3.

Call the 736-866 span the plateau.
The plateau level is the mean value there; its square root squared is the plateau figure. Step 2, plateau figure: 16.7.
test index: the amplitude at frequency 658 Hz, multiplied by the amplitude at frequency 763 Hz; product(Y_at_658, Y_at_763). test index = 270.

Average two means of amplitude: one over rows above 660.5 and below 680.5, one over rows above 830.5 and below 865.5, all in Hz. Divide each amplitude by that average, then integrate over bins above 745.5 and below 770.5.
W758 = 25 Hz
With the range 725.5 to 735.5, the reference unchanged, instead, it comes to 10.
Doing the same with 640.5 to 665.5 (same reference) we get 24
